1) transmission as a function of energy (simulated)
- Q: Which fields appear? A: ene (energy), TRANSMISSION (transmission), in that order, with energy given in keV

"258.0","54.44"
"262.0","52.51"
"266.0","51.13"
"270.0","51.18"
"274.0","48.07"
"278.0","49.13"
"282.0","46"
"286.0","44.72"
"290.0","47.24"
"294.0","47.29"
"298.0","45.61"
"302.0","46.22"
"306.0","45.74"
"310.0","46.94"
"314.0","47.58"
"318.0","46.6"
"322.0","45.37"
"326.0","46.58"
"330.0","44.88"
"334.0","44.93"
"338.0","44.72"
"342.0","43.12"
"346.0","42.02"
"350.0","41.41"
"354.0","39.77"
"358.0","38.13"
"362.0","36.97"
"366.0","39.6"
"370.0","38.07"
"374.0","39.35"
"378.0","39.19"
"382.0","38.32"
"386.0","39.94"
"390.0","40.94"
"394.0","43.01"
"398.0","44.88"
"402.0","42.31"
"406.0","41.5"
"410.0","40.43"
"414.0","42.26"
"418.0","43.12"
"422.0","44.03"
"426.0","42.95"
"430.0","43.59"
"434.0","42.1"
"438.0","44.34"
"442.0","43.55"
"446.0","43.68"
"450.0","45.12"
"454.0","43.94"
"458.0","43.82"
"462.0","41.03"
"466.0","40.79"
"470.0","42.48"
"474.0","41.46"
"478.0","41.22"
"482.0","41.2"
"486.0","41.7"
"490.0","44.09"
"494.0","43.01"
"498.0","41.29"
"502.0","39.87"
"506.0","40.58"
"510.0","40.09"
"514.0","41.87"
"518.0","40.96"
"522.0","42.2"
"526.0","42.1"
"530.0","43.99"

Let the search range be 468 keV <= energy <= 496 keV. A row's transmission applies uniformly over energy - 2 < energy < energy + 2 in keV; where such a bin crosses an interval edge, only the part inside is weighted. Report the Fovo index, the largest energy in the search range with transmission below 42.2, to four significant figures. 486.0 keV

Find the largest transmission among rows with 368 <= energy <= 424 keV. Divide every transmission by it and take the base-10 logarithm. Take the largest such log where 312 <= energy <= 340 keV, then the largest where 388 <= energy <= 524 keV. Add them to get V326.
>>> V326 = 0.03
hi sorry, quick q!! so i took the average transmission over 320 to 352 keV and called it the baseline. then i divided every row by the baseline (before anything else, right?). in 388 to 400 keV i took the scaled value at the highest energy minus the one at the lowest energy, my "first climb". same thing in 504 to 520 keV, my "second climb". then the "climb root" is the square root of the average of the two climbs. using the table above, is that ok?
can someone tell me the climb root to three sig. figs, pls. 0.221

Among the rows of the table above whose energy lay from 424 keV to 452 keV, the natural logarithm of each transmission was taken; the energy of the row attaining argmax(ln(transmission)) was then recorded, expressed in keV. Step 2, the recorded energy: 450.0 keV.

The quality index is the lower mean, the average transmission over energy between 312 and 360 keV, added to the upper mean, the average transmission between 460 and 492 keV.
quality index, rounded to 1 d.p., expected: 85.5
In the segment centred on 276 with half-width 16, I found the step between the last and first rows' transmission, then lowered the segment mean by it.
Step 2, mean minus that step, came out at 54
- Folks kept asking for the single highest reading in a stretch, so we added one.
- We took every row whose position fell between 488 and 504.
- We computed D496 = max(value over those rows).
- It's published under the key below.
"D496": 44.09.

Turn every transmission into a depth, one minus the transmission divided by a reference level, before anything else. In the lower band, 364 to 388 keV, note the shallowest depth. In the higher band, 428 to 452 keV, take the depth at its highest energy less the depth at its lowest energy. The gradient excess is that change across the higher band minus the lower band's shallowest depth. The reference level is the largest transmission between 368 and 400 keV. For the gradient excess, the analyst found -0.144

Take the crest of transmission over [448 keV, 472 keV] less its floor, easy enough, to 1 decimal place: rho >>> 4.3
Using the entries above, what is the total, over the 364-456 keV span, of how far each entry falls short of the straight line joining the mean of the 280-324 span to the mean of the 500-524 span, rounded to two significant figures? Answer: 35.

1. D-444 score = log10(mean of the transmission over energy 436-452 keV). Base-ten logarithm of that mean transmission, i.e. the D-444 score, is 1.65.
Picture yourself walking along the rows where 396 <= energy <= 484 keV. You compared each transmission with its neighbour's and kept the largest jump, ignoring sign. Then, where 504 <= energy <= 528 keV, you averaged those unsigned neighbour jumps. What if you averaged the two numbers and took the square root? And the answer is 1.36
